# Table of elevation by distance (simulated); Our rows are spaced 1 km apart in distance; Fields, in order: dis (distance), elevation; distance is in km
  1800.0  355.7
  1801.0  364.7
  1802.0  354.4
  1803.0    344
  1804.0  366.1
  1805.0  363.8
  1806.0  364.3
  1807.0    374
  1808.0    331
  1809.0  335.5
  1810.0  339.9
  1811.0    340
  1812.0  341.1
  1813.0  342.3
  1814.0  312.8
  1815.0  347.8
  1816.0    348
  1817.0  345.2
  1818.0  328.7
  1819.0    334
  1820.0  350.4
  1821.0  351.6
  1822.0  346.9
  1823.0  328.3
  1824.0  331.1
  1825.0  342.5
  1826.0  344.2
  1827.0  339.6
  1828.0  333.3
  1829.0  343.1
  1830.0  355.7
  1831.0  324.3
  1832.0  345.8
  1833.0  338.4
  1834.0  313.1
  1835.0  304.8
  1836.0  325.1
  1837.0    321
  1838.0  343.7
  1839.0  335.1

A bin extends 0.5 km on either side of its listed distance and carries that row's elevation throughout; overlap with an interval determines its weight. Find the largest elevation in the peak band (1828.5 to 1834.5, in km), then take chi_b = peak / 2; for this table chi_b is 178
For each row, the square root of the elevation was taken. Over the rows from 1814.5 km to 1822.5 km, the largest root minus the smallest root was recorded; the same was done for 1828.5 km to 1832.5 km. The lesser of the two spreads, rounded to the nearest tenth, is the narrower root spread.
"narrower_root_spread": 0.6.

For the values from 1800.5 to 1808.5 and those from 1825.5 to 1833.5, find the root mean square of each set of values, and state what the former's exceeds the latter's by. 17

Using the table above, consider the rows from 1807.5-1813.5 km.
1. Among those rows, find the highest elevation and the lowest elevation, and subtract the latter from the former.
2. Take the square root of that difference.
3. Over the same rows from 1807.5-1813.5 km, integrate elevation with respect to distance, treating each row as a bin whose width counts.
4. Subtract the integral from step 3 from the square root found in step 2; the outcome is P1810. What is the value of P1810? -2026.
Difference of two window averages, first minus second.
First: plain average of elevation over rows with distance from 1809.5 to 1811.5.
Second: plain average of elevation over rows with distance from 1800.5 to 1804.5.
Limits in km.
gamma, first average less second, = -17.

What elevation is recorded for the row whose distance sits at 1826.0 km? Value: 344.2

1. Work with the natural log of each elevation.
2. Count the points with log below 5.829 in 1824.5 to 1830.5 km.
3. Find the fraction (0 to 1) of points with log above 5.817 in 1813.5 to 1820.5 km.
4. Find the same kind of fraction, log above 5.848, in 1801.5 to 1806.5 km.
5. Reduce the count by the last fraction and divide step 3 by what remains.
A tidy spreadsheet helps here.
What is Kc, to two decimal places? 0.48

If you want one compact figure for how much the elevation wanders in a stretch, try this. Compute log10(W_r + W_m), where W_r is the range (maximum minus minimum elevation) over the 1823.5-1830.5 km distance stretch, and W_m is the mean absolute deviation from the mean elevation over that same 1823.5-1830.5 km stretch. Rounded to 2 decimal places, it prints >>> 1.48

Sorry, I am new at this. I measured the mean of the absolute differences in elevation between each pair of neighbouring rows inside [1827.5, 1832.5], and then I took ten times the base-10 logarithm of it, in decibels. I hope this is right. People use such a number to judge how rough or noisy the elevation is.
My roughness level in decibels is 12.7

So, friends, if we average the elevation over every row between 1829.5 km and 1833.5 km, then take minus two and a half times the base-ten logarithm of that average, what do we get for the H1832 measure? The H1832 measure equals -6.332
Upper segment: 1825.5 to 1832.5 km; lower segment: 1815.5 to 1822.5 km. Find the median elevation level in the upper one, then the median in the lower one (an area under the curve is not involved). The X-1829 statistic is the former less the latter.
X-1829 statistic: -4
